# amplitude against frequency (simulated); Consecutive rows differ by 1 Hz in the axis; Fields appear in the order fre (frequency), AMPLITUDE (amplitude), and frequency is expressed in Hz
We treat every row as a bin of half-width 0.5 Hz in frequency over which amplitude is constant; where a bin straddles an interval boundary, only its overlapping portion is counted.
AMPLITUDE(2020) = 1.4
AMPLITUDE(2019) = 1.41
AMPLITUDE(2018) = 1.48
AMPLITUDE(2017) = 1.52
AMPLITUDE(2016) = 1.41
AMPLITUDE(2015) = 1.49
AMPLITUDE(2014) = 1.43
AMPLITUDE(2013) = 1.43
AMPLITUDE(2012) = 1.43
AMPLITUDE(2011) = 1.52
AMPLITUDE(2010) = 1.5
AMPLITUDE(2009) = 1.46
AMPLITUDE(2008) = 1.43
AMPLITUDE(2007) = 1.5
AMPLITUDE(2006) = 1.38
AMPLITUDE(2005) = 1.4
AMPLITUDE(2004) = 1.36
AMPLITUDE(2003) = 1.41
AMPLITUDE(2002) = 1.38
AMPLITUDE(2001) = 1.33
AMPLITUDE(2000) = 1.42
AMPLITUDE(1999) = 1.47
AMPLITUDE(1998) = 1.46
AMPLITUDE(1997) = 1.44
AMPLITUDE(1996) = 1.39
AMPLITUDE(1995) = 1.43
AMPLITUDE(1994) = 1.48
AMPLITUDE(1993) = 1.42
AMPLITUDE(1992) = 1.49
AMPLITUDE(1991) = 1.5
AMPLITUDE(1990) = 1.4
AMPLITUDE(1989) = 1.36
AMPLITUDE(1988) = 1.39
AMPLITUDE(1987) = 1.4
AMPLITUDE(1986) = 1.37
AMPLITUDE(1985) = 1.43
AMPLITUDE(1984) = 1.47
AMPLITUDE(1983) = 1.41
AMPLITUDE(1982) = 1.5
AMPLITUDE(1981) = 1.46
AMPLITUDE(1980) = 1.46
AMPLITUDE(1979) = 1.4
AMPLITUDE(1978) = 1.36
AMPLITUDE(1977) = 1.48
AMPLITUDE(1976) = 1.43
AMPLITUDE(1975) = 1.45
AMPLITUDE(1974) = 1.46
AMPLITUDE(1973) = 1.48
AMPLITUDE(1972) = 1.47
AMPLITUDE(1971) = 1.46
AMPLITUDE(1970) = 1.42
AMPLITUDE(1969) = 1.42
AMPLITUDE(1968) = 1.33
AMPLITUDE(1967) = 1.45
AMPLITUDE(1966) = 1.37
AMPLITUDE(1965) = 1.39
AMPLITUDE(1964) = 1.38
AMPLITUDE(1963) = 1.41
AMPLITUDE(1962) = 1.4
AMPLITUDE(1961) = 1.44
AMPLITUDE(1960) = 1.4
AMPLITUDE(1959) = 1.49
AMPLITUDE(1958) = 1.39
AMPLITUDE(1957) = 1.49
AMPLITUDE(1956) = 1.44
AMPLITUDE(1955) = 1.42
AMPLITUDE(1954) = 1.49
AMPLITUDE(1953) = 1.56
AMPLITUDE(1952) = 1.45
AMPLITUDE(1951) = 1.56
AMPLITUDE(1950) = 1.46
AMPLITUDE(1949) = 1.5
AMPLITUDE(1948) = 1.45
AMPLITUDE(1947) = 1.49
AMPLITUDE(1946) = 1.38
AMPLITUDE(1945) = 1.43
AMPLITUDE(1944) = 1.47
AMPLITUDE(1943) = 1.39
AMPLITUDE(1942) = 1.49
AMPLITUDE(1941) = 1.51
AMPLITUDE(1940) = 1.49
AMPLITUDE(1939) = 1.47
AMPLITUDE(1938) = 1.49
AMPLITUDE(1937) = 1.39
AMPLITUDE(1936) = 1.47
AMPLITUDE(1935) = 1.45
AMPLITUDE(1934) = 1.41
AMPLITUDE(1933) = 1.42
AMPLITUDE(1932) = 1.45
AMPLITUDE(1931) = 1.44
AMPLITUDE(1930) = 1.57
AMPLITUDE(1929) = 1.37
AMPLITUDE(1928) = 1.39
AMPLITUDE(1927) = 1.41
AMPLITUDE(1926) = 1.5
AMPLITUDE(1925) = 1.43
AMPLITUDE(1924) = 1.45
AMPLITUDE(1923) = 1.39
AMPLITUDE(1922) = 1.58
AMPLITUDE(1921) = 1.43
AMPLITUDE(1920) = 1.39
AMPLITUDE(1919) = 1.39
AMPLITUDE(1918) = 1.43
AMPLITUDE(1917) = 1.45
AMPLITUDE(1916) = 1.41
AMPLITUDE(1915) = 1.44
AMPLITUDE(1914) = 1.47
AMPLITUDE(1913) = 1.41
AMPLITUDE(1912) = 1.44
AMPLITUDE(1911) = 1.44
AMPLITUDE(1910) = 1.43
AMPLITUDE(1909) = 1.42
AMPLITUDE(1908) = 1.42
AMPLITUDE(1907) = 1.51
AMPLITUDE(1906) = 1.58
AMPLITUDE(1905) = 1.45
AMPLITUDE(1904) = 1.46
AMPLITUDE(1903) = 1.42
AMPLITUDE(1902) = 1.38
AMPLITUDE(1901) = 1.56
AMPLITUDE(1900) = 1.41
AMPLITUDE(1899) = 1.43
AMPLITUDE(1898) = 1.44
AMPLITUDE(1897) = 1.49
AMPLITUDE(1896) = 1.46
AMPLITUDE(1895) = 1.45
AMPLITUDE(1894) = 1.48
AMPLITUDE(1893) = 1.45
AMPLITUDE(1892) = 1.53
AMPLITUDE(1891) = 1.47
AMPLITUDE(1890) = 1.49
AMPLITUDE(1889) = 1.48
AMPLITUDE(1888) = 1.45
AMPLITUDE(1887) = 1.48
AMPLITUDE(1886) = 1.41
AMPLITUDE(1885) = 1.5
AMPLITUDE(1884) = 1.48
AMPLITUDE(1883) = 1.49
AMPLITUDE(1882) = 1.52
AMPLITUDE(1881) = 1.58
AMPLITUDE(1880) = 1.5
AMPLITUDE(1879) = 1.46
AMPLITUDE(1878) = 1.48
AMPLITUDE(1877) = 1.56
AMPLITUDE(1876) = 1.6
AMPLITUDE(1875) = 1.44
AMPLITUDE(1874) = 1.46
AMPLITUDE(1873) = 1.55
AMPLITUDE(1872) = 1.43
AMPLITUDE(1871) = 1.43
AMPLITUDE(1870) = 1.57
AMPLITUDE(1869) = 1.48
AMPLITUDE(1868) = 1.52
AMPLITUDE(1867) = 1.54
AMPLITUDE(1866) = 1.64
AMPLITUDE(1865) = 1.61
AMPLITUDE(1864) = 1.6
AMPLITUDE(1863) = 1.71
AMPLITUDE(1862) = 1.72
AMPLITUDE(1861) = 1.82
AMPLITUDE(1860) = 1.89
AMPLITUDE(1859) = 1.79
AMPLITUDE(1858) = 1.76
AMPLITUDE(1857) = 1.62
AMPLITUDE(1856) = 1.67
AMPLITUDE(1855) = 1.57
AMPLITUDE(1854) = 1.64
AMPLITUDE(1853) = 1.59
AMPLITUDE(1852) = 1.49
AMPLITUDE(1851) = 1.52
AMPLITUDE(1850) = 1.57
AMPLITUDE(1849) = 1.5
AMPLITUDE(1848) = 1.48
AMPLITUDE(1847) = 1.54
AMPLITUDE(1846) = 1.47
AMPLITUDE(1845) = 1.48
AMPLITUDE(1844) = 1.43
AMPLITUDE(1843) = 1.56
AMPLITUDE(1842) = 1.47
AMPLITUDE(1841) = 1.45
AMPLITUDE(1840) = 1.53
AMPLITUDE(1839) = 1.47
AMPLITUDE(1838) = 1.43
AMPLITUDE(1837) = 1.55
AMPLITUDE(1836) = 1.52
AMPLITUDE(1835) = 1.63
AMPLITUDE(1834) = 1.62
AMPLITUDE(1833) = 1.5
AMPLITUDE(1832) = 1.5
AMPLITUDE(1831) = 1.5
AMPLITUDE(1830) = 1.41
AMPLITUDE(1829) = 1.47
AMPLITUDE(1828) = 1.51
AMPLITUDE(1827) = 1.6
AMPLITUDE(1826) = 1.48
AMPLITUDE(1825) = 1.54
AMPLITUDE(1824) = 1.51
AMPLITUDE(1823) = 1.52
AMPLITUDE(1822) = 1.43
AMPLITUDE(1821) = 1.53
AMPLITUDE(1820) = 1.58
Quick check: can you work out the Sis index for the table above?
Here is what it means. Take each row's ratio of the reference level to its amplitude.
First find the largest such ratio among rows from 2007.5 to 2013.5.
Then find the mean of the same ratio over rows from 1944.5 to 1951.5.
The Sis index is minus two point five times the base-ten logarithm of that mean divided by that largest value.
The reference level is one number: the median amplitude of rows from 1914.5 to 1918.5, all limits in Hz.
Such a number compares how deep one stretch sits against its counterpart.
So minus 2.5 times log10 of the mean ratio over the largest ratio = 0.026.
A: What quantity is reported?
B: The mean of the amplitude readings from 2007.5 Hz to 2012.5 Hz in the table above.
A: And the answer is 1.47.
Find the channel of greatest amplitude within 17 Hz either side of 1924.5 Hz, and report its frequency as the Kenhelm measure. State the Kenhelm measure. 1922 Hz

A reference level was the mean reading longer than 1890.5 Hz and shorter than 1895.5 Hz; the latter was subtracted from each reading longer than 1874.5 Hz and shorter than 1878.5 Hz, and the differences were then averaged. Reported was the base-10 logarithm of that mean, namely -1.36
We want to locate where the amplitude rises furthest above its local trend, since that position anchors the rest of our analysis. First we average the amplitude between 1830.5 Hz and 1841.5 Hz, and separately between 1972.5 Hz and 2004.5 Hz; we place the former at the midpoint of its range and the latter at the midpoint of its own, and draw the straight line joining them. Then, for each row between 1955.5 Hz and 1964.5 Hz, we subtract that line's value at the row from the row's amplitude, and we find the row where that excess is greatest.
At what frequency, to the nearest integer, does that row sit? 1959 Hz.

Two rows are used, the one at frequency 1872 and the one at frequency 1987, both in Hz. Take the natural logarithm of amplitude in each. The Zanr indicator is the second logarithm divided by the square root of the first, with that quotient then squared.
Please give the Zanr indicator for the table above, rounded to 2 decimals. 0.32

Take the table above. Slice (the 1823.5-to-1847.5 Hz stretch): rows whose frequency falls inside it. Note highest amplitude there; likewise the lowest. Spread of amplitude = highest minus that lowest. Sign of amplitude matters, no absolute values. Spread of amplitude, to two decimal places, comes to 0.22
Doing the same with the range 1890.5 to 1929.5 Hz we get 0.21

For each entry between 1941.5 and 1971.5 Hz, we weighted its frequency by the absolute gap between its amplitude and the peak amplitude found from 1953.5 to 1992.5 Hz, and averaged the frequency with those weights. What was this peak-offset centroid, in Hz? 1958.7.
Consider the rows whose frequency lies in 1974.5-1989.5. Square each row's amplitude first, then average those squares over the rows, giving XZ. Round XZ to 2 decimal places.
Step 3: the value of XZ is 2.03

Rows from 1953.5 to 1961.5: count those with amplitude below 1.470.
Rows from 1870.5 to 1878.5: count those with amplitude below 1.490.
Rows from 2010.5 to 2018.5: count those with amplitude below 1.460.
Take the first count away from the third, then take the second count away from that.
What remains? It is -6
